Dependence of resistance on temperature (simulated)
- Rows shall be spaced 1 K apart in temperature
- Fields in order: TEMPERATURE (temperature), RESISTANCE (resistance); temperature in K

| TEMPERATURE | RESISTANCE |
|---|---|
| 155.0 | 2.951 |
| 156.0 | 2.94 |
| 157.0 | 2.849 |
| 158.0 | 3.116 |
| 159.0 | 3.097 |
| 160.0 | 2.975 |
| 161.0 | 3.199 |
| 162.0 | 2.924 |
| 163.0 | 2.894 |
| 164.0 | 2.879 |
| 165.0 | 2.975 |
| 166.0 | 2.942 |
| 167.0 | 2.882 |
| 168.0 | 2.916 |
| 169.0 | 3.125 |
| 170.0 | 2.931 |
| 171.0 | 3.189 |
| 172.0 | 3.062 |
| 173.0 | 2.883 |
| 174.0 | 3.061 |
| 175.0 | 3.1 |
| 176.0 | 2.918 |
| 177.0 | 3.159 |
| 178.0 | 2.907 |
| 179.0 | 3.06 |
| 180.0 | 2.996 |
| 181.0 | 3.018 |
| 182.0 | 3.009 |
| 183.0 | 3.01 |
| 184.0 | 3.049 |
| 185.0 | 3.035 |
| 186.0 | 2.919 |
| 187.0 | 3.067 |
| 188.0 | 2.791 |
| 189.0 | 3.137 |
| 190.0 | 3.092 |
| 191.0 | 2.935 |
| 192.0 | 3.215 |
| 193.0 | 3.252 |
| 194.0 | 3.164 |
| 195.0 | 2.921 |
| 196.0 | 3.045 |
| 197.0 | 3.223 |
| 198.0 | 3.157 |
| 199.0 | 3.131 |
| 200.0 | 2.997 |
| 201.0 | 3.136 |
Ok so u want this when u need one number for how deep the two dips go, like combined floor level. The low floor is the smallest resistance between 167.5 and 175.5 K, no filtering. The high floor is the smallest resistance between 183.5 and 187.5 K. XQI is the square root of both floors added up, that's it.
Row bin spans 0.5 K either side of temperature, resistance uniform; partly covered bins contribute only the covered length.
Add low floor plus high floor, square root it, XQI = 2.41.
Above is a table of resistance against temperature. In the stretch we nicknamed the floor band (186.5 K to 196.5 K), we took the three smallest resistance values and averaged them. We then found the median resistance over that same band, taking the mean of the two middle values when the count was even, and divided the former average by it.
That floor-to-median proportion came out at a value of 0.936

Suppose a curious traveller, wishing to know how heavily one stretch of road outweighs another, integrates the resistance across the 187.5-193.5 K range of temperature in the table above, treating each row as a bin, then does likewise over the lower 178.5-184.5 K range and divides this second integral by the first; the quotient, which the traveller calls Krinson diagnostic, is 0.985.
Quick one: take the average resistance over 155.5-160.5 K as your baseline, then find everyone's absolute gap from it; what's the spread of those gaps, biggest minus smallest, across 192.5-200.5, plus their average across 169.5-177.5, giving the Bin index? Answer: 0.36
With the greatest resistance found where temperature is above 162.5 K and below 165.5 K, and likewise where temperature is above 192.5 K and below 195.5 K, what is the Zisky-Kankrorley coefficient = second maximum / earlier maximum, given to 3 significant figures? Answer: 1.09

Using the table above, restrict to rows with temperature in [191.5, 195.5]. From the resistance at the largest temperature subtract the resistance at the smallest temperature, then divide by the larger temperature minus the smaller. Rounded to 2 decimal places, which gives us -0.10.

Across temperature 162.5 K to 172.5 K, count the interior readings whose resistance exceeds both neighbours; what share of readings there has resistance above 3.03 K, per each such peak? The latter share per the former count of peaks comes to 0.100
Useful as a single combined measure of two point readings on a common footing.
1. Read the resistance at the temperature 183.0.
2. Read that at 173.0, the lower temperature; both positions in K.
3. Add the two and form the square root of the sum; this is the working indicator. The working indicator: 2.43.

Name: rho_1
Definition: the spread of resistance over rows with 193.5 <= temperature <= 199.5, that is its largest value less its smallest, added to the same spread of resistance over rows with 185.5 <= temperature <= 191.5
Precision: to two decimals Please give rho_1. 0.65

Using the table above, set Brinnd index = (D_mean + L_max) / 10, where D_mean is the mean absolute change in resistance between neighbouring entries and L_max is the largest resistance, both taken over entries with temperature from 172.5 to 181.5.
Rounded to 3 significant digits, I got 0.330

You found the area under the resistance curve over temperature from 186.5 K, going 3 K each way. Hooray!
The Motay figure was 18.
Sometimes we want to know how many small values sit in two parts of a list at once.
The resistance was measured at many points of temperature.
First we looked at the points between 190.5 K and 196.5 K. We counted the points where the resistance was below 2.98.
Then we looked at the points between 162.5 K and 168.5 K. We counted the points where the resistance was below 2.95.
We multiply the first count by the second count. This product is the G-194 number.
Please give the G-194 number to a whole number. 10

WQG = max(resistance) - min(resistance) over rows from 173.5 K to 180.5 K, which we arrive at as 0.252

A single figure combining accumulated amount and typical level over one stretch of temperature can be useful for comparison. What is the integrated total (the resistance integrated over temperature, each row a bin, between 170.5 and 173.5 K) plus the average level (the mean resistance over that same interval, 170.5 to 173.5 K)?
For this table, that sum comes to 12.2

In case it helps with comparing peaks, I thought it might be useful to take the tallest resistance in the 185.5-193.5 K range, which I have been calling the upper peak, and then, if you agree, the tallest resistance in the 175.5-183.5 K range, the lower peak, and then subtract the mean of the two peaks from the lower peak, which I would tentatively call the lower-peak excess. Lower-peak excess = -0.05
